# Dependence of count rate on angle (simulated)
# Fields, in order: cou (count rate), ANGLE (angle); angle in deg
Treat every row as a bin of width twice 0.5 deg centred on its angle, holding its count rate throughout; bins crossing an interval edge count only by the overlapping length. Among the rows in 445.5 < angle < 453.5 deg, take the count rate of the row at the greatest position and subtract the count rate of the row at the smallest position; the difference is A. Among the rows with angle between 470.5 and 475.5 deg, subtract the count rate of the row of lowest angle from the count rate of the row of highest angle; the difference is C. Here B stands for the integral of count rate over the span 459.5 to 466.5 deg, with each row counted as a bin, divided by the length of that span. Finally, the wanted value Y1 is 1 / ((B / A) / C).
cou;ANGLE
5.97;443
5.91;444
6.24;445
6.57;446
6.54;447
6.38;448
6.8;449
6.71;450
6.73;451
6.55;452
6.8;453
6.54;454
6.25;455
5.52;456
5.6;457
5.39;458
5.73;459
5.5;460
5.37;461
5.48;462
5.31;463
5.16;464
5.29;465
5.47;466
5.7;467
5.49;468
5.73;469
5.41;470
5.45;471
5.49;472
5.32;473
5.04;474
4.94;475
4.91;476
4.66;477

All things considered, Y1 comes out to -0.022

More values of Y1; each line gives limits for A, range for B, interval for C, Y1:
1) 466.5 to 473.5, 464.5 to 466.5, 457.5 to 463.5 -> 0.006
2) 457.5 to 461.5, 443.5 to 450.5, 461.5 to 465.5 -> 0.001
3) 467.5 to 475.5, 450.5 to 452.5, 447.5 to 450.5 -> -0.027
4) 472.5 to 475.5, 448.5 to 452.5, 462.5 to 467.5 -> -0.022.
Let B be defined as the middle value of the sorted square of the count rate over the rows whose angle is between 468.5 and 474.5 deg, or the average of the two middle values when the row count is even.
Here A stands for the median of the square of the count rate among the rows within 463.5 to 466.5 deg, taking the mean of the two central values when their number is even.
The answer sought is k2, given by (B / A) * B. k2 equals 31.1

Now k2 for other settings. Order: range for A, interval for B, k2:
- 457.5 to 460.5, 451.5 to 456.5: 60.5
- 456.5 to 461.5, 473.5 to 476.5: 19.7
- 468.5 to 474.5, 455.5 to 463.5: 30.8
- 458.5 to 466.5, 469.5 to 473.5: 29.6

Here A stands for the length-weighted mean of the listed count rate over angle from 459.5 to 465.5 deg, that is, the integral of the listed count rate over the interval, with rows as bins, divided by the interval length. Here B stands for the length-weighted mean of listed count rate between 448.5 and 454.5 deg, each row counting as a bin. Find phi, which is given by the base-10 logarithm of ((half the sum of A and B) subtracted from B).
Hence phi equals -0.18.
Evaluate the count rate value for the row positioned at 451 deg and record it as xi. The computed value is 6.73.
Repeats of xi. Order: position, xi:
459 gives 5.73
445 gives 6.24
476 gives 4.91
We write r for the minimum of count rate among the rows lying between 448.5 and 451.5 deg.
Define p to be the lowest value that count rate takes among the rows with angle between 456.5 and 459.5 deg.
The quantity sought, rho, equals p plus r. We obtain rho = 12.1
